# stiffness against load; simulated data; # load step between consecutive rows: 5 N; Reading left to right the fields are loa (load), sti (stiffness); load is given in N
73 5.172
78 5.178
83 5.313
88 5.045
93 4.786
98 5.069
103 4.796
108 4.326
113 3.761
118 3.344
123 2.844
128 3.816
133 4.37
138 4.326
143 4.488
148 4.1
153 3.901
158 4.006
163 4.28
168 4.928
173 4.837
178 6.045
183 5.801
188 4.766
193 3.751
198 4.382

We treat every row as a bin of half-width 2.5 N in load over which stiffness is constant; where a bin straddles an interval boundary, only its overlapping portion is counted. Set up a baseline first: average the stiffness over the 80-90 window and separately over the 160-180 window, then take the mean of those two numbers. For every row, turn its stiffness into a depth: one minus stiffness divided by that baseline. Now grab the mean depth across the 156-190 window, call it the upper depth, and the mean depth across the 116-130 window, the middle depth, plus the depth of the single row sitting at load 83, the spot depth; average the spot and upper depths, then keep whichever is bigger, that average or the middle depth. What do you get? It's 0.35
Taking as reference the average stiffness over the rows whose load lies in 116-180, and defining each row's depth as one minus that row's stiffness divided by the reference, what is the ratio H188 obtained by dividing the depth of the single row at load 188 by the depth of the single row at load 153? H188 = -1.5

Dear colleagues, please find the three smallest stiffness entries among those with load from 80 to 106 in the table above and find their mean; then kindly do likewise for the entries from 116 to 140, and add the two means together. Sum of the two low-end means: 8.2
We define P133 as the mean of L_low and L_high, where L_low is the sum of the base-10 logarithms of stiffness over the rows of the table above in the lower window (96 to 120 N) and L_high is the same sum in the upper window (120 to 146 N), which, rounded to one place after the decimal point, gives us 3.0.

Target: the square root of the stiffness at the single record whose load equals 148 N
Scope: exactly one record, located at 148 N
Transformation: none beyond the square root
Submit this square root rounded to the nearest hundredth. 2.02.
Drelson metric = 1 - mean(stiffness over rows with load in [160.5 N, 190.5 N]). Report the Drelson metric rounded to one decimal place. -4.1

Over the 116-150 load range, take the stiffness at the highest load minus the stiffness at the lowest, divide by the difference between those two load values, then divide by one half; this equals 0.1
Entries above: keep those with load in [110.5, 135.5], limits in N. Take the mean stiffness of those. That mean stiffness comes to 3.63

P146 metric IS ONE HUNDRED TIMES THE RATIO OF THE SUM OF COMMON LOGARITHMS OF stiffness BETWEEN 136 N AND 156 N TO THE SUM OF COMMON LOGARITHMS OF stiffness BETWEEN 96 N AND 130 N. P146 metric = 60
